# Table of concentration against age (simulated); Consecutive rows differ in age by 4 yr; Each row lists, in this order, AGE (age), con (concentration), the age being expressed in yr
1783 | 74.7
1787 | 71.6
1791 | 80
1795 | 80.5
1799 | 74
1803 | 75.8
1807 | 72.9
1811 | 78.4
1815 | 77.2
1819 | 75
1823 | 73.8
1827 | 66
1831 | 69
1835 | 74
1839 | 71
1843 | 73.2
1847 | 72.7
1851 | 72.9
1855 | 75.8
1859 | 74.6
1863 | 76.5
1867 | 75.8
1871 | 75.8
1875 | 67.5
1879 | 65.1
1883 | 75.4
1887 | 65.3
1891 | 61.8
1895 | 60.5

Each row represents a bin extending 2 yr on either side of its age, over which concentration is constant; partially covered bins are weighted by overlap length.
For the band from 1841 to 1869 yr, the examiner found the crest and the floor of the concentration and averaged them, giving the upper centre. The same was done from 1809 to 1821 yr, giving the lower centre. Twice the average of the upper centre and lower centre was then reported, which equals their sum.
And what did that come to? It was 151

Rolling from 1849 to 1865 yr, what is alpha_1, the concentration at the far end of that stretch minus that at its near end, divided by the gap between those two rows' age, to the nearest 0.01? 0.30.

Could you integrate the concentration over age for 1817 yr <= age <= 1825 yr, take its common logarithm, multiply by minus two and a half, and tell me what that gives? -6.94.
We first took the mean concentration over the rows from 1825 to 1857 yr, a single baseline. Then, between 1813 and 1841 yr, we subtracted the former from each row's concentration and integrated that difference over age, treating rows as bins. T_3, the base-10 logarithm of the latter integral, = 1.1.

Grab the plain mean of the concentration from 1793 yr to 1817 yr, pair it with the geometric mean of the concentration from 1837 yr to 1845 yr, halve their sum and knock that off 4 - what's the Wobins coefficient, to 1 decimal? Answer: -70.3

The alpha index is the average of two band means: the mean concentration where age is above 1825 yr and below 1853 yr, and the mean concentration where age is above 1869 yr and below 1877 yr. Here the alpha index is 71.5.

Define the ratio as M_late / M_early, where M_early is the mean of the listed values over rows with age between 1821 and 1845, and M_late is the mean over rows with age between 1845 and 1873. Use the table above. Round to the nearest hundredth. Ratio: 1.05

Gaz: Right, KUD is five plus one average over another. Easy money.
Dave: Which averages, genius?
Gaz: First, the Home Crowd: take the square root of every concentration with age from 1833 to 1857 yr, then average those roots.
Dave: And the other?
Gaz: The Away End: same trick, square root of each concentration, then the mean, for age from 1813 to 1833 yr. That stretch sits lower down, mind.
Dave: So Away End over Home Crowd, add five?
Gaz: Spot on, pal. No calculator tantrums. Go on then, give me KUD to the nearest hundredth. 5.99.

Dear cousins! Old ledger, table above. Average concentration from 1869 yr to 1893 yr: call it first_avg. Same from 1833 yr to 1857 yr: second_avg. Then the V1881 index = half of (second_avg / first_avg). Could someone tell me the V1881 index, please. 0.53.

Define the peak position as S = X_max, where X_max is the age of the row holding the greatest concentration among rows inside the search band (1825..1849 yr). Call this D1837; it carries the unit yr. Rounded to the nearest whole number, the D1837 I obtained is 1835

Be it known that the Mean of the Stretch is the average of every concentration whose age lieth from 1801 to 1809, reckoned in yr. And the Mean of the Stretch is 74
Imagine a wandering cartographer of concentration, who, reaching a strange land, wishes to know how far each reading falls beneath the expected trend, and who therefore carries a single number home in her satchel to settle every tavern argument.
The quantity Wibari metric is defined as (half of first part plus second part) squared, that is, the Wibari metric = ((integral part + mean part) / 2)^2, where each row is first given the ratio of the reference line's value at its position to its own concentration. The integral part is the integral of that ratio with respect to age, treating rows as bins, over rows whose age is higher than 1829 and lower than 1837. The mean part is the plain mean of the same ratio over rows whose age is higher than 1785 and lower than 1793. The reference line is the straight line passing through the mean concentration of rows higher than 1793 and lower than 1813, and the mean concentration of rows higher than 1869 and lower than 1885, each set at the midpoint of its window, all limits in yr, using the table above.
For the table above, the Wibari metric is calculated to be 21.8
